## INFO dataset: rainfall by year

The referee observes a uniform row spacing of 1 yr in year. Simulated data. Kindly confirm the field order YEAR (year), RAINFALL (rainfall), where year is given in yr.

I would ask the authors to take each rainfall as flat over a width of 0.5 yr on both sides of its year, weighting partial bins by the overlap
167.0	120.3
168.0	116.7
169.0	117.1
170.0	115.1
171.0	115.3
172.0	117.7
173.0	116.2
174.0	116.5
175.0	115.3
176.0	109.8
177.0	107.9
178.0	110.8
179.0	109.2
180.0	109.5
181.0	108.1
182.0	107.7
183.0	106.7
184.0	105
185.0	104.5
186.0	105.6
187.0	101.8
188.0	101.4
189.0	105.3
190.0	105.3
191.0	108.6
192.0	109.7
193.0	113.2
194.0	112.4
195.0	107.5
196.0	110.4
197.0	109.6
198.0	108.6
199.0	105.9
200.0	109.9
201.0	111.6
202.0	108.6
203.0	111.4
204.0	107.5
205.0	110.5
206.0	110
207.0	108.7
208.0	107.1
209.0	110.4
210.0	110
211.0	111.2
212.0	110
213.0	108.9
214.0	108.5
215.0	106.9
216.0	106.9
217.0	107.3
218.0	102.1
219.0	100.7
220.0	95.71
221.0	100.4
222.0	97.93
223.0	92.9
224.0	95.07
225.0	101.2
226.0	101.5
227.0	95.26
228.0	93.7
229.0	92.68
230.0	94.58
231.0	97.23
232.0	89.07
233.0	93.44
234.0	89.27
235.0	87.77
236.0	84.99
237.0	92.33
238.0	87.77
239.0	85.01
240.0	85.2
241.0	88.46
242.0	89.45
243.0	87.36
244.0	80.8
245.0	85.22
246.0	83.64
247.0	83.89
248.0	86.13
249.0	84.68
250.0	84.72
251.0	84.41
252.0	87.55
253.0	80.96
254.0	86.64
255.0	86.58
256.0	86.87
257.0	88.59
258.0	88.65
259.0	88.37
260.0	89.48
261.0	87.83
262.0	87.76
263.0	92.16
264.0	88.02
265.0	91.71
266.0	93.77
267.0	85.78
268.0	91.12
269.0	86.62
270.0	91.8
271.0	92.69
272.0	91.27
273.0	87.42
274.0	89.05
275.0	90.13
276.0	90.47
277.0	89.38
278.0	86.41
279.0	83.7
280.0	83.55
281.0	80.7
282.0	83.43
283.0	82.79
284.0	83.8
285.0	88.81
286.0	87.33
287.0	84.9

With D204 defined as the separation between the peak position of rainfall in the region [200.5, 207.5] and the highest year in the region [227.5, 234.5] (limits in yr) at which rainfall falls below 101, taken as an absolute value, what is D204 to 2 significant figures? 33 yr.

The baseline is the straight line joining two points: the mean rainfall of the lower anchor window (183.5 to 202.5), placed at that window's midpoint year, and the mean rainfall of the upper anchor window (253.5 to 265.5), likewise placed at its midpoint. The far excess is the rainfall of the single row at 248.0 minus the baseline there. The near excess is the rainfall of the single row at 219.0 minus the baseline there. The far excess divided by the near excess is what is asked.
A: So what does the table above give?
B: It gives -10.8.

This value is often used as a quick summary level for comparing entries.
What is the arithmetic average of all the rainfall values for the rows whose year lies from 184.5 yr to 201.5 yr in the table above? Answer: 108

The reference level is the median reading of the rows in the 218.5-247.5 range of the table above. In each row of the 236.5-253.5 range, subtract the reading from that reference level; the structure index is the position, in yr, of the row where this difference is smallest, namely 237.0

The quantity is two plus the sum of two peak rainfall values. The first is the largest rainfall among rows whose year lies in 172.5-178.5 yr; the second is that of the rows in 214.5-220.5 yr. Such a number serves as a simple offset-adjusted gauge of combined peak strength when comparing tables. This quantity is 226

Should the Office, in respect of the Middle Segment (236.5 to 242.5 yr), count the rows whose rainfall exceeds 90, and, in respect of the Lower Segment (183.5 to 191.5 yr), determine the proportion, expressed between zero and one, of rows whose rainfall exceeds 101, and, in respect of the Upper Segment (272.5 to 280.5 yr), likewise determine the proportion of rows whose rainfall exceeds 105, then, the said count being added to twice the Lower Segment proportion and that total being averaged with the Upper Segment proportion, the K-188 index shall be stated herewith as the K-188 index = 1.5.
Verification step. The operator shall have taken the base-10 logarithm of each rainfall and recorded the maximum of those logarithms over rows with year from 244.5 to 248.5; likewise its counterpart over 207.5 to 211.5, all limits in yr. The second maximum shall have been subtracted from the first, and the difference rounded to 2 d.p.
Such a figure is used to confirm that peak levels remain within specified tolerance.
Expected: -0.11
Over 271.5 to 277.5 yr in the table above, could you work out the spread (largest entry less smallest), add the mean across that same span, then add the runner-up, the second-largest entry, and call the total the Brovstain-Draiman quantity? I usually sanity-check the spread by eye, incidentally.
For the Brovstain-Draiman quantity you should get 184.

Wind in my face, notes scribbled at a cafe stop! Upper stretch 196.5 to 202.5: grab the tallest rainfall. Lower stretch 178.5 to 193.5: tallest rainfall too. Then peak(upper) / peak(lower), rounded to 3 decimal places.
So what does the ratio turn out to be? 0.986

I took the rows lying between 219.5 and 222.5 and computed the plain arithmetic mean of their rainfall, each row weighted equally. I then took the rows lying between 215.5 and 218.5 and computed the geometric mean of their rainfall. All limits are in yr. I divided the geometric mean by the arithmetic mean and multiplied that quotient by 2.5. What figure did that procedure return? 2.69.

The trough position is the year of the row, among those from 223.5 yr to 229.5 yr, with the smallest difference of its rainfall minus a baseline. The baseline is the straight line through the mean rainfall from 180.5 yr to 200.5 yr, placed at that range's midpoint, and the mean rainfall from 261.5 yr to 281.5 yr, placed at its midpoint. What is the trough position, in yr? 229.0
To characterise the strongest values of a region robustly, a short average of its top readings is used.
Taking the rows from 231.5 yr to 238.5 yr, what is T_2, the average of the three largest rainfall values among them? 91.7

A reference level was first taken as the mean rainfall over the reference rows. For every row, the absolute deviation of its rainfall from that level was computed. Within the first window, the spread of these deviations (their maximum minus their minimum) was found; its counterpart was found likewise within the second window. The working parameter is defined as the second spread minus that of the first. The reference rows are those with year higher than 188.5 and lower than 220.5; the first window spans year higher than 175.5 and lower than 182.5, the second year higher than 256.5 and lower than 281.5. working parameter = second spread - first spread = 10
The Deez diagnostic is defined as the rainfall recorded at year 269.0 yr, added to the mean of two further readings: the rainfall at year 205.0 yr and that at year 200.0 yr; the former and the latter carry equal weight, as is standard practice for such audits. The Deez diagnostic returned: 197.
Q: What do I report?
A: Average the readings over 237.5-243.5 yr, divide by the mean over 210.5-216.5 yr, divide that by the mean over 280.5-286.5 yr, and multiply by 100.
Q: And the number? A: 0.95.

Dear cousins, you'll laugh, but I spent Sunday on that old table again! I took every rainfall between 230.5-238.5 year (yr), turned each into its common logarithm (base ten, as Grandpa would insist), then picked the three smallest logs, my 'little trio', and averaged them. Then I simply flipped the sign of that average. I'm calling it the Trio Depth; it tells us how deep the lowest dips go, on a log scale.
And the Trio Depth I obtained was -1.94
